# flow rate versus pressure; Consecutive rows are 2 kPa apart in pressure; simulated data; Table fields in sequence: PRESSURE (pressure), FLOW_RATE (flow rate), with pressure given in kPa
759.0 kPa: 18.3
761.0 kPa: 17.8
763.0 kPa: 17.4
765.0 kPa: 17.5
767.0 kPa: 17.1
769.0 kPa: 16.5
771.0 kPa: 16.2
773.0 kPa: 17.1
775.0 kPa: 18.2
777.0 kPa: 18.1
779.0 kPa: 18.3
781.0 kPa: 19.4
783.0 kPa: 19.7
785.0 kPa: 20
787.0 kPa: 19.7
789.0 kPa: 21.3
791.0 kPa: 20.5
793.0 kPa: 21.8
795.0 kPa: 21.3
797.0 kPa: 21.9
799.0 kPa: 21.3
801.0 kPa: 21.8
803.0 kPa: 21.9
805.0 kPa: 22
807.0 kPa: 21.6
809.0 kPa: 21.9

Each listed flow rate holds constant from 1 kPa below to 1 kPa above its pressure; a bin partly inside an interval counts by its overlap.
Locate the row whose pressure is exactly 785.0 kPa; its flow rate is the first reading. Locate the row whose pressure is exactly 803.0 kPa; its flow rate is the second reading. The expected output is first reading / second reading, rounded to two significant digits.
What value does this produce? 0.91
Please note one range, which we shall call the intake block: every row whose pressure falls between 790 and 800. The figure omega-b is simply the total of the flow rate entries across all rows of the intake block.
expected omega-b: 107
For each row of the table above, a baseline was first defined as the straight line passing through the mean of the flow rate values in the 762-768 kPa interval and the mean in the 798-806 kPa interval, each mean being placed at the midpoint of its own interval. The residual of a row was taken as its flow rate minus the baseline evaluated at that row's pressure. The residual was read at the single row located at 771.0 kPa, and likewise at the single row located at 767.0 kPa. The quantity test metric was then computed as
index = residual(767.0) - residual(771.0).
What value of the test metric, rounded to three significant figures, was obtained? 1.38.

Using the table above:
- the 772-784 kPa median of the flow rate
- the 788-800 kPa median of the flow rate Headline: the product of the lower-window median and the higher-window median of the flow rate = 389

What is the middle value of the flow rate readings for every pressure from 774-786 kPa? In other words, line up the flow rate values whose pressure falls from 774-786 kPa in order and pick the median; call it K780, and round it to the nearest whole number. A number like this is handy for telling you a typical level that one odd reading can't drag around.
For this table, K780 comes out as 19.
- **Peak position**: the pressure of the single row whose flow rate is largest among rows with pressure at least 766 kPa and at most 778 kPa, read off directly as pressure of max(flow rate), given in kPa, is 775.0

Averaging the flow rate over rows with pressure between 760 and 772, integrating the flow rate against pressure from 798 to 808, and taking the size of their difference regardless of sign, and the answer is 200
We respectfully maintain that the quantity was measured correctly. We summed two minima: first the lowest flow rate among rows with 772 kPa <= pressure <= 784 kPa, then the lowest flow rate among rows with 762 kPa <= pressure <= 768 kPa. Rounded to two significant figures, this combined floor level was 34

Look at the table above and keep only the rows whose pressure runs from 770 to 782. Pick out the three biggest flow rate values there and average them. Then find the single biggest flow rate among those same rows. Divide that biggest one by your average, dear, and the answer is 1.04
